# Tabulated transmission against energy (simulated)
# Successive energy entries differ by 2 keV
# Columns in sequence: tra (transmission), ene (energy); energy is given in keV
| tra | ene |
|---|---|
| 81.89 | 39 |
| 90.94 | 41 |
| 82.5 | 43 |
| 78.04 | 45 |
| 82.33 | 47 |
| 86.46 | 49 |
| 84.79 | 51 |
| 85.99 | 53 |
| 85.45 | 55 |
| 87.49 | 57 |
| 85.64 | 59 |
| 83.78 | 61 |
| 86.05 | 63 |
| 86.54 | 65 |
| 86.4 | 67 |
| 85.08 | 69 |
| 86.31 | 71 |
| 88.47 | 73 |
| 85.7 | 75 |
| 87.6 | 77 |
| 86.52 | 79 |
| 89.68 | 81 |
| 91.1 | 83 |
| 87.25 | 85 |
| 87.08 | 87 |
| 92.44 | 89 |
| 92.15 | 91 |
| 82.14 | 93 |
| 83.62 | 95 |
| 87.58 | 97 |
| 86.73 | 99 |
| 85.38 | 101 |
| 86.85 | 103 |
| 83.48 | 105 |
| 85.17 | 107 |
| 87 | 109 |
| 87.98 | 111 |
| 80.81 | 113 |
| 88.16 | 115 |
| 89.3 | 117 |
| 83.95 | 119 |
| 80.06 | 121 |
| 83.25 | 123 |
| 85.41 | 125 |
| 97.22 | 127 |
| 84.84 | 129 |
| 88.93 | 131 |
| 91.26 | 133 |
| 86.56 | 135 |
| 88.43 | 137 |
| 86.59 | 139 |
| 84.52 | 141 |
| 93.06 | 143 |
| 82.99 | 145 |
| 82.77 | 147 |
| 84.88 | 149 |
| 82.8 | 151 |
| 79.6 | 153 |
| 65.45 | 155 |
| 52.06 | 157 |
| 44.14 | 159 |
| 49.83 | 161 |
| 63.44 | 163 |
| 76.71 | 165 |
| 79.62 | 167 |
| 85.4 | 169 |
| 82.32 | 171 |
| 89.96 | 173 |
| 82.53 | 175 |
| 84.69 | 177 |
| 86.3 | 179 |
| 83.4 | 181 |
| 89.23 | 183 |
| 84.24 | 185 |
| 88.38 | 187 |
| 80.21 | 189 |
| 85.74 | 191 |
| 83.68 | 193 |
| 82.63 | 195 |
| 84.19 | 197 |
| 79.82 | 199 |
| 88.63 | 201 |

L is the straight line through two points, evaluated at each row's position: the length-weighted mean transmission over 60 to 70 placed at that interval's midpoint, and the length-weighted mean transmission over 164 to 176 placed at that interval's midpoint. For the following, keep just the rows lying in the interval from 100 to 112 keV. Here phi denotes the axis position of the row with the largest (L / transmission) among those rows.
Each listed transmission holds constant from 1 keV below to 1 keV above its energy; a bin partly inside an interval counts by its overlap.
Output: 105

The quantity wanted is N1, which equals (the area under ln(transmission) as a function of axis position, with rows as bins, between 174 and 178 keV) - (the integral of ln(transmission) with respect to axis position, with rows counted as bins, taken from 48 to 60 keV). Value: -36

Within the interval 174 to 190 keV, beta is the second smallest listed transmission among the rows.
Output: 82.53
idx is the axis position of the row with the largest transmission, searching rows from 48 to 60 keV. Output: 57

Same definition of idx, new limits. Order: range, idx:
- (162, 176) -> 173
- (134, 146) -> 143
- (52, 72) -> 57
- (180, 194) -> 183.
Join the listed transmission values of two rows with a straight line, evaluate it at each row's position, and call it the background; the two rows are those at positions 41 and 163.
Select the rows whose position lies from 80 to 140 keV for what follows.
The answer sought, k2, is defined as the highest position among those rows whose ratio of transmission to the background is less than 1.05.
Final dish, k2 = 93 keV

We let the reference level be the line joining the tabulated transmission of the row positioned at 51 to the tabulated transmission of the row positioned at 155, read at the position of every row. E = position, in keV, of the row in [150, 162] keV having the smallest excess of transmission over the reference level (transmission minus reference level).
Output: 159 keV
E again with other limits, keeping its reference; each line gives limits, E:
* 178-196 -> 189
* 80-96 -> 93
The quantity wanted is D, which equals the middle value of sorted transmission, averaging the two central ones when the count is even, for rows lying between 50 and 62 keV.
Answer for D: 85.5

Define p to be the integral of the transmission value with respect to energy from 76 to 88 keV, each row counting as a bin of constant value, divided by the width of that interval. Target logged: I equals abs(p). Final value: 88.2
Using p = 88.2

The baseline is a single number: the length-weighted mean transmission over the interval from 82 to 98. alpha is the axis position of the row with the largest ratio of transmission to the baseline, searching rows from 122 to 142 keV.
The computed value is 127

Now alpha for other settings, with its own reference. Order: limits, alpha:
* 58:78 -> 73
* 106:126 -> 117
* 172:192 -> 173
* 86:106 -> 89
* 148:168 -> 149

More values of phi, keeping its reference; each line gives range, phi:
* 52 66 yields 61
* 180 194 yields 189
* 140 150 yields 147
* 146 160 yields 159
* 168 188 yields 171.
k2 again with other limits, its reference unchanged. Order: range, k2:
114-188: 163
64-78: 75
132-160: 159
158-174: 163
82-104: 93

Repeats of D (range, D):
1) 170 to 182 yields 84.0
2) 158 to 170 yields 70.1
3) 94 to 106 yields 86.1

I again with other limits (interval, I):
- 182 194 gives 85.2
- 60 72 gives 85.7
